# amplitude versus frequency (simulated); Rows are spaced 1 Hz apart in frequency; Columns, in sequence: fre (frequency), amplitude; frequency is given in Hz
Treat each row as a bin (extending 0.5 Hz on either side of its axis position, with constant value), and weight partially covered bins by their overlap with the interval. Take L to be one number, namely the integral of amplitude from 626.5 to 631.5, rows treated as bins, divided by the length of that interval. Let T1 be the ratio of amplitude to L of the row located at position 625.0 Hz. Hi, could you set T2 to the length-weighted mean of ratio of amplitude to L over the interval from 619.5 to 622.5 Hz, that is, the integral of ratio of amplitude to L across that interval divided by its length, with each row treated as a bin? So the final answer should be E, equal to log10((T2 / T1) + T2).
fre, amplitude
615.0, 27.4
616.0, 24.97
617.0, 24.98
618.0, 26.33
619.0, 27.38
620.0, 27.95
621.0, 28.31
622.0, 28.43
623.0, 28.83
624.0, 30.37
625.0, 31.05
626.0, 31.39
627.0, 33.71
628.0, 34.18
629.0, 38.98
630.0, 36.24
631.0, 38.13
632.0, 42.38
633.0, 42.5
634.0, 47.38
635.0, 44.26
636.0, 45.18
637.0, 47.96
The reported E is 0.23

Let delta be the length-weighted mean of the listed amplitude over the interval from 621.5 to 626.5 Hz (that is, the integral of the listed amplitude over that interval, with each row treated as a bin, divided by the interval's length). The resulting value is 30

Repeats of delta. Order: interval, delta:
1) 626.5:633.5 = 38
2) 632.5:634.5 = 45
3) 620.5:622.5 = 28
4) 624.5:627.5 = 32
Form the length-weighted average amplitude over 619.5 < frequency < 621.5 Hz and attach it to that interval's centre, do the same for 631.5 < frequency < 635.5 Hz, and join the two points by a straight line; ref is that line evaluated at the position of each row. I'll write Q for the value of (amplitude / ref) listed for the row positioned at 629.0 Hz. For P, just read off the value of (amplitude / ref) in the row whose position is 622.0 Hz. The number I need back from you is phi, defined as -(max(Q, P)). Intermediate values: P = 0.95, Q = 1.01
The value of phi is -1.01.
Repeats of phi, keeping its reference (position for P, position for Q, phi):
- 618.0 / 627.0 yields -1.05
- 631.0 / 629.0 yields -1.01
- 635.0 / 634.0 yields -1.06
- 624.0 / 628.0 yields -0.94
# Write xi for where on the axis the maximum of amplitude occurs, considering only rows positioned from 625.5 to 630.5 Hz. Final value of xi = 629.0 Hz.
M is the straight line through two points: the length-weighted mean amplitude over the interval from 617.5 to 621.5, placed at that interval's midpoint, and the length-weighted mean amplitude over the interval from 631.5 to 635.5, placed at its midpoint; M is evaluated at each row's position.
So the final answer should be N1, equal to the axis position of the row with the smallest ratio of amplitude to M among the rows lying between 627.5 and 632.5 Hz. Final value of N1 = 630.0 Hz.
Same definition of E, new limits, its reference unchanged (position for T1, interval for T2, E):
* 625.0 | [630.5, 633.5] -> 0.39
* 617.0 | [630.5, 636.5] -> 0.47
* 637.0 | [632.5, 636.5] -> 0.34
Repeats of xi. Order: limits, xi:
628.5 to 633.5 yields 633.0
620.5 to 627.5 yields 627.0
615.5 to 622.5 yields 622.0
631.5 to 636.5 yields 634.0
